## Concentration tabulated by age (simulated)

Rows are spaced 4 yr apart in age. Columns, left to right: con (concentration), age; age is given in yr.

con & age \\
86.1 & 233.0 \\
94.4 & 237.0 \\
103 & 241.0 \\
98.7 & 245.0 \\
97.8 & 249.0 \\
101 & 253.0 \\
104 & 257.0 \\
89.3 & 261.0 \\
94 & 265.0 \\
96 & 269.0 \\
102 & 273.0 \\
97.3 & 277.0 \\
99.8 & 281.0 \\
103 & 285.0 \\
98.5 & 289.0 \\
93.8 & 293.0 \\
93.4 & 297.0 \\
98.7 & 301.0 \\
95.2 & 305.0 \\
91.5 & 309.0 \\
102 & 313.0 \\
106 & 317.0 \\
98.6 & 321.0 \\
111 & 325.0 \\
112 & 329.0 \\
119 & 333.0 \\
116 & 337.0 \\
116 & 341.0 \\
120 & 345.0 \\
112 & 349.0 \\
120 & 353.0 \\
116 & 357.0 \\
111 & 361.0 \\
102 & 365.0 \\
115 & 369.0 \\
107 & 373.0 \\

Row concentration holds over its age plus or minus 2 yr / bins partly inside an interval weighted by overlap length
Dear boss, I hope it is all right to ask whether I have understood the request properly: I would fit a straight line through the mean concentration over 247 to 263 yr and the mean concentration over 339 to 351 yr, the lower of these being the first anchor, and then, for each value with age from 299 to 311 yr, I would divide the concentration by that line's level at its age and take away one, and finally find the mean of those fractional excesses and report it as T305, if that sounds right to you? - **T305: -0.12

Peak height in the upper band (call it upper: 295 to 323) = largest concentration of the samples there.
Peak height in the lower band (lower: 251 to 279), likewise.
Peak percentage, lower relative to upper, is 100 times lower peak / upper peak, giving 98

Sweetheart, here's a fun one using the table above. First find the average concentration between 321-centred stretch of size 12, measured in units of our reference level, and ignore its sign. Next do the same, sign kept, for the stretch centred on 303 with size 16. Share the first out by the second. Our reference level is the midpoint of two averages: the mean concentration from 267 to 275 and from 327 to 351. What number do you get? 1.11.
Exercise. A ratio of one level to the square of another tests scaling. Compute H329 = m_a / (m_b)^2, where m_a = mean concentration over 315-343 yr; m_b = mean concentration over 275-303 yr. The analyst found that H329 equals 0.0116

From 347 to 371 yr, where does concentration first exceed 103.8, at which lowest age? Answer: 349.0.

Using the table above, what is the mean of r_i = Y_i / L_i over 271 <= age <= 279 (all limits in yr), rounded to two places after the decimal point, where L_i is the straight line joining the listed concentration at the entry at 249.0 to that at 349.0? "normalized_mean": 0.98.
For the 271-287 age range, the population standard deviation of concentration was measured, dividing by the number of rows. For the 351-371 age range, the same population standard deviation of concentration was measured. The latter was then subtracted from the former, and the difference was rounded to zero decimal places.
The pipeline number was -4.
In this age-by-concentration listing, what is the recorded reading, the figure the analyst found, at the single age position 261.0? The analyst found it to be 89.3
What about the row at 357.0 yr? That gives 116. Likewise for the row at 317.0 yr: 106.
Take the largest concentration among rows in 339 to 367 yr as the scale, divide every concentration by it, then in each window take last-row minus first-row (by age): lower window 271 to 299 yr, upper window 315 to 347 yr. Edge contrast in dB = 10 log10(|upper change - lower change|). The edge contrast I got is -7.3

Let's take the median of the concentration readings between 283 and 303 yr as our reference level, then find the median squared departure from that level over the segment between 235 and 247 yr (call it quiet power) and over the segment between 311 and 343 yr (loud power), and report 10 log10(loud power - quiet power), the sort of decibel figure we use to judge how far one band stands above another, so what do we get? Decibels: 22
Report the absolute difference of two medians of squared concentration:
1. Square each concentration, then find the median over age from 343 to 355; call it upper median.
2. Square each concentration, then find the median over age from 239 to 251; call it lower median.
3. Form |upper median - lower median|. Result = 4658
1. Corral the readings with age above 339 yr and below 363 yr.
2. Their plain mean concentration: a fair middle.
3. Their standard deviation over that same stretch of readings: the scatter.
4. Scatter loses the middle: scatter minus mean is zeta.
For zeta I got -112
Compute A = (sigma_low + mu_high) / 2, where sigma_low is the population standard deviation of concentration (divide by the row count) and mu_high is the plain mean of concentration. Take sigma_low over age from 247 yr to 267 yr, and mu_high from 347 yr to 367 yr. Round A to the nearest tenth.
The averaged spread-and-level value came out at 58.7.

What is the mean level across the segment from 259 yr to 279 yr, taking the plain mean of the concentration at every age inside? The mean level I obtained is 96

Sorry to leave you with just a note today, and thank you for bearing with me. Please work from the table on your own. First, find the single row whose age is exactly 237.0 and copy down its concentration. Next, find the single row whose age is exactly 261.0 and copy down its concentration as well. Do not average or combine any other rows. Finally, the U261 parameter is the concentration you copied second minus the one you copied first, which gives -5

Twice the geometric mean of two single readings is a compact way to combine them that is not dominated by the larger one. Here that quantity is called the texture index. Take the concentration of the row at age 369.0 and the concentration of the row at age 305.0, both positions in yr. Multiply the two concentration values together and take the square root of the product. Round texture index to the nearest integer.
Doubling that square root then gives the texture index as 209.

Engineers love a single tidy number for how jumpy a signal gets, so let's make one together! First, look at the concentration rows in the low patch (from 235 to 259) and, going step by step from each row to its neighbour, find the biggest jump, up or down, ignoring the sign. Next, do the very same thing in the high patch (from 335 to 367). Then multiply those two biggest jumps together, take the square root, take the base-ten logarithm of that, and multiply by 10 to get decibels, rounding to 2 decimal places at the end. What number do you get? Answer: 9.44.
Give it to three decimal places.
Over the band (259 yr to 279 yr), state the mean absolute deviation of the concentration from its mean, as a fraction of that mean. 0.034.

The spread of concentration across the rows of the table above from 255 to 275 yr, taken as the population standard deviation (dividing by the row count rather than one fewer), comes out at 5.4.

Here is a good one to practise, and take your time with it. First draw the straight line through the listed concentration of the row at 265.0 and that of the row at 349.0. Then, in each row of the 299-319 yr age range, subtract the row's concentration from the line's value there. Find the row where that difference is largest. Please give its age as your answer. 309.0 yr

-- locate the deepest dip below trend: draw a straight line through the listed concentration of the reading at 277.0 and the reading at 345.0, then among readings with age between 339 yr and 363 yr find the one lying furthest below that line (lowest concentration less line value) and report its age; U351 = 361.0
